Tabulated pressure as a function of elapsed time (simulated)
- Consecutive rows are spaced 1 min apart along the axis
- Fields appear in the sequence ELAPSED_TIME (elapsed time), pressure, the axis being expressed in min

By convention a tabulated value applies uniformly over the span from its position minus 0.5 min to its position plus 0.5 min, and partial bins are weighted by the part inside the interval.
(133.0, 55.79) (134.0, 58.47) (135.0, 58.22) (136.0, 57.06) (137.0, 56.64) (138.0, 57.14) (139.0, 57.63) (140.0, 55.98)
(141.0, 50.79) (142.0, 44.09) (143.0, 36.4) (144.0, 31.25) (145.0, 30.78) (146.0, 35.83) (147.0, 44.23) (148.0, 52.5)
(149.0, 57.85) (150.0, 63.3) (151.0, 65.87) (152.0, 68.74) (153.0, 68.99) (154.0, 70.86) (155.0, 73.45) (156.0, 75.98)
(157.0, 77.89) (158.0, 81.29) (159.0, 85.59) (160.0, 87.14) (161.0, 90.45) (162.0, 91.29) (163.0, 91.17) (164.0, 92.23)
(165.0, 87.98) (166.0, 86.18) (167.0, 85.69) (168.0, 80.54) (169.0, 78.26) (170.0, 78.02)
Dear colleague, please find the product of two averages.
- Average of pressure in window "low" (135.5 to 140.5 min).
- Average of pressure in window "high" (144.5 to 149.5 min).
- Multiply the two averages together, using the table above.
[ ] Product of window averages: 2517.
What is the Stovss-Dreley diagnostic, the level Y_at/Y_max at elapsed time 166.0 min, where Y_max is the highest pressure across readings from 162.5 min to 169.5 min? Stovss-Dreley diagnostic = 0.93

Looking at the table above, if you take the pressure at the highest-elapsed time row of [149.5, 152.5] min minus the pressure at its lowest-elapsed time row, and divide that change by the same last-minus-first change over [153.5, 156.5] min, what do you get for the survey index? 1.1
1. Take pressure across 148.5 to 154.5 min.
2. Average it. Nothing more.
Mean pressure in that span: 66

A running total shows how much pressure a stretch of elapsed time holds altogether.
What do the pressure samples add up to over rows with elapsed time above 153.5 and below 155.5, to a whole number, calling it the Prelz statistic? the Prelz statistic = 144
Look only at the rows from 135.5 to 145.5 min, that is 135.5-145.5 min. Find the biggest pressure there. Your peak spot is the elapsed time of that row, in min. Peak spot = 139.0 min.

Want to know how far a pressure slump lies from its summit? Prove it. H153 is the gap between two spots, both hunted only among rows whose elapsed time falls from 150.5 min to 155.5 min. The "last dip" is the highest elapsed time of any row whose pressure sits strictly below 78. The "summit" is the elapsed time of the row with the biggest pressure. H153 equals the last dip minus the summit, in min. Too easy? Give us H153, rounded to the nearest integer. 0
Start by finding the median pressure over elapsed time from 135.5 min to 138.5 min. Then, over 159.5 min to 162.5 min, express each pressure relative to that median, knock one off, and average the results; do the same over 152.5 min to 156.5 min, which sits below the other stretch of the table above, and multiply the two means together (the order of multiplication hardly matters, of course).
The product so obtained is 0.15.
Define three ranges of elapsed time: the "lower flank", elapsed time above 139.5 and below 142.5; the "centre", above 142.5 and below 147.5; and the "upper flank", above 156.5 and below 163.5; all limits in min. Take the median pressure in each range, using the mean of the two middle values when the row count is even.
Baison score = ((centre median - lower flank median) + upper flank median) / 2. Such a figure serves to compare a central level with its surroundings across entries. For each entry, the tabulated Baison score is 36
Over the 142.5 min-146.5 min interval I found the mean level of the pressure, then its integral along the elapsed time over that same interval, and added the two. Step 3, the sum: 168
